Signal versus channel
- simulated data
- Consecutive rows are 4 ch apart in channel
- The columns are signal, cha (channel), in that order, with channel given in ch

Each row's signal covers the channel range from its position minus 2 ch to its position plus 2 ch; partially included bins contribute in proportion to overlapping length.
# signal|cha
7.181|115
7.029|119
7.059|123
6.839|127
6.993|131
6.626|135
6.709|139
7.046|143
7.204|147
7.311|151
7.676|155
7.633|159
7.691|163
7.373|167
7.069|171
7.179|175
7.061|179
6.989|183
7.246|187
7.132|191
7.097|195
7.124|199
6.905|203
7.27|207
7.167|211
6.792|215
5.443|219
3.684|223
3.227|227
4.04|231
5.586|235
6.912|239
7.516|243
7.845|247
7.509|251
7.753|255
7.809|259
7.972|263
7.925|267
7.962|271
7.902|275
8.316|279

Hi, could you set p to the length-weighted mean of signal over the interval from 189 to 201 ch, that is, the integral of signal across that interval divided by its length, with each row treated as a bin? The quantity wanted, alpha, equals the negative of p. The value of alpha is -7.1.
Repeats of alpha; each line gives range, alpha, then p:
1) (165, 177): -7.2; 7.21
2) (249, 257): -7.6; 7.63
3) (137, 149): -7.0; 6.99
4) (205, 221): -6.7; 6.67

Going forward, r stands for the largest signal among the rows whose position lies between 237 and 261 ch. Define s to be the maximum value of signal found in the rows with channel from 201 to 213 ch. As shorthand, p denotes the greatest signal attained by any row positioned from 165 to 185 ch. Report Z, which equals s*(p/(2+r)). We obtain 5.4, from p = 7.373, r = 7.845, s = 7.27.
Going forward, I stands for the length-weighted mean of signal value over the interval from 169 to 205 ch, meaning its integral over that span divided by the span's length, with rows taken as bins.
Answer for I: 7.1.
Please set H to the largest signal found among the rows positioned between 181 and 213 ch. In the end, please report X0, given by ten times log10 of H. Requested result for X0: 8.62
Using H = 7.27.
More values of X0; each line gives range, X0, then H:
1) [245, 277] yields 9.02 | 7.972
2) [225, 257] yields 8.95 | 7.845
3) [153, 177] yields 8.86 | 7.691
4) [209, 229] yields 8.55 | 7.167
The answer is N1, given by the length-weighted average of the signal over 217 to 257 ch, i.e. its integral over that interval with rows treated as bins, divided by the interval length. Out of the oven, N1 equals 6.0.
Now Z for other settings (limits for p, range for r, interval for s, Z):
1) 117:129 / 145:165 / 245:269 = 5.8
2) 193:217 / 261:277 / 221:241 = 5.0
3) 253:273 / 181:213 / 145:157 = 6.6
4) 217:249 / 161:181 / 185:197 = 5.9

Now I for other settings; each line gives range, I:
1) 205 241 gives 5.6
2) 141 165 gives 7.4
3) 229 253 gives 6.6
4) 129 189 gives 7.2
